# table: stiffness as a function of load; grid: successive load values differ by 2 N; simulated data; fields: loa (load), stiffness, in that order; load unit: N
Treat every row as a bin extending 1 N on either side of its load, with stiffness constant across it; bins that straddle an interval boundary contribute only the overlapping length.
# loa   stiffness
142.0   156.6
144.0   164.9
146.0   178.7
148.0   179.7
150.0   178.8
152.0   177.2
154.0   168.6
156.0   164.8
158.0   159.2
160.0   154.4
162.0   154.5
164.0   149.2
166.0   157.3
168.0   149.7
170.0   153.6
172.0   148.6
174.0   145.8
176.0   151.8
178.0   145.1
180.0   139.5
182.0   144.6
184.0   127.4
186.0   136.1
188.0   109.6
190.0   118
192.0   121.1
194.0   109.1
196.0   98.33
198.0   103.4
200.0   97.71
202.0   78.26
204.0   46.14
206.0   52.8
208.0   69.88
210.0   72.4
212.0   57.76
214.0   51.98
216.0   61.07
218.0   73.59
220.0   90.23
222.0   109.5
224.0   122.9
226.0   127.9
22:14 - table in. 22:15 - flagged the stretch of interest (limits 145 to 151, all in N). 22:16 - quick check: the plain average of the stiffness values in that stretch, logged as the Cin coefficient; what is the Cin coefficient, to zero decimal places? 179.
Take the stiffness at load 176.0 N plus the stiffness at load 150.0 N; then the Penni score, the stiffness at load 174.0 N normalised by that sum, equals 0.44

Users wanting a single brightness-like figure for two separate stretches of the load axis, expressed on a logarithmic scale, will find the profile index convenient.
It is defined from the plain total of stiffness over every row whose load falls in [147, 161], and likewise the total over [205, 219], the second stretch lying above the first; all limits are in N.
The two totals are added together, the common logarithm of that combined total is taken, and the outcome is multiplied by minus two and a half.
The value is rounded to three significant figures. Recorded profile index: -8.03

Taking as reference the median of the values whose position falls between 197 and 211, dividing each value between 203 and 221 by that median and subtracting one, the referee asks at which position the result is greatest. 220.0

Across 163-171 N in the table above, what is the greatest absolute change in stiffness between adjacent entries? 8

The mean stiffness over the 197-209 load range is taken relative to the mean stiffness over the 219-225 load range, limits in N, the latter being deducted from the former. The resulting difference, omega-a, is -33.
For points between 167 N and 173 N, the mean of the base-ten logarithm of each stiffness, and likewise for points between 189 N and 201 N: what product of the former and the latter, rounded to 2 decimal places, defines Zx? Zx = 4.42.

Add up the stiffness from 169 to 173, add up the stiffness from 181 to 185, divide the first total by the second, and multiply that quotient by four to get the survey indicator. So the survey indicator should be 4.4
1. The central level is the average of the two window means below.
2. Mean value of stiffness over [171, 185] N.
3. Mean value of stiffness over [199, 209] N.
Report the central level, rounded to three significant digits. 106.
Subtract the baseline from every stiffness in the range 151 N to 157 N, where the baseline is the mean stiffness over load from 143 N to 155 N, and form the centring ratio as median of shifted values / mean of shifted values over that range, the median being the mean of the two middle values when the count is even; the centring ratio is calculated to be 1.36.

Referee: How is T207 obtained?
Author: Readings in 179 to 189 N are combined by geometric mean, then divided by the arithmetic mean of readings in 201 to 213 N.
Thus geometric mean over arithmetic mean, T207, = 2.08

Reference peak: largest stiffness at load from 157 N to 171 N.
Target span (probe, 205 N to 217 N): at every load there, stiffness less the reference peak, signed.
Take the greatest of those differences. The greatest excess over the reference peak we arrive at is -87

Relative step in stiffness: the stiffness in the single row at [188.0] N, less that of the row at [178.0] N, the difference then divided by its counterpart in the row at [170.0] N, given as -0.23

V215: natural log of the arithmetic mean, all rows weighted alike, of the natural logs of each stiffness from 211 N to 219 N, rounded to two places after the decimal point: 1.41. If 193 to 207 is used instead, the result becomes 1.48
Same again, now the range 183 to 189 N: 1.57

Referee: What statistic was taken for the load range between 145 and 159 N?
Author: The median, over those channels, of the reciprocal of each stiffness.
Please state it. 0.0056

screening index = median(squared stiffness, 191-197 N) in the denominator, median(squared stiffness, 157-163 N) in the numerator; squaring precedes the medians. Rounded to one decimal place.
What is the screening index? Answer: 2.0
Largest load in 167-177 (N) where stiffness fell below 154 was 176.0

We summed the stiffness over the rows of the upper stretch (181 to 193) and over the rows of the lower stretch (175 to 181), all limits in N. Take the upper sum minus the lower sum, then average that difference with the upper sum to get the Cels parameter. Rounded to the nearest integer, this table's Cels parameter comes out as 539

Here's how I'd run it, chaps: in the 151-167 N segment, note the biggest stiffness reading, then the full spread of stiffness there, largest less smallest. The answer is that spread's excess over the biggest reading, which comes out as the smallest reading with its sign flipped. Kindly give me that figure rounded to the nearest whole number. -149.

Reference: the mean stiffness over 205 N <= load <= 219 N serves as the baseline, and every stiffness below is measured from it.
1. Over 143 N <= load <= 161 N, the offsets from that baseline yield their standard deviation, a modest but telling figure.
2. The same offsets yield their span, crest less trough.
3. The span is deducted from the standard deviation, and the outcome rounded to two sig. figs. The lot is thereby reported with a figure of -16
